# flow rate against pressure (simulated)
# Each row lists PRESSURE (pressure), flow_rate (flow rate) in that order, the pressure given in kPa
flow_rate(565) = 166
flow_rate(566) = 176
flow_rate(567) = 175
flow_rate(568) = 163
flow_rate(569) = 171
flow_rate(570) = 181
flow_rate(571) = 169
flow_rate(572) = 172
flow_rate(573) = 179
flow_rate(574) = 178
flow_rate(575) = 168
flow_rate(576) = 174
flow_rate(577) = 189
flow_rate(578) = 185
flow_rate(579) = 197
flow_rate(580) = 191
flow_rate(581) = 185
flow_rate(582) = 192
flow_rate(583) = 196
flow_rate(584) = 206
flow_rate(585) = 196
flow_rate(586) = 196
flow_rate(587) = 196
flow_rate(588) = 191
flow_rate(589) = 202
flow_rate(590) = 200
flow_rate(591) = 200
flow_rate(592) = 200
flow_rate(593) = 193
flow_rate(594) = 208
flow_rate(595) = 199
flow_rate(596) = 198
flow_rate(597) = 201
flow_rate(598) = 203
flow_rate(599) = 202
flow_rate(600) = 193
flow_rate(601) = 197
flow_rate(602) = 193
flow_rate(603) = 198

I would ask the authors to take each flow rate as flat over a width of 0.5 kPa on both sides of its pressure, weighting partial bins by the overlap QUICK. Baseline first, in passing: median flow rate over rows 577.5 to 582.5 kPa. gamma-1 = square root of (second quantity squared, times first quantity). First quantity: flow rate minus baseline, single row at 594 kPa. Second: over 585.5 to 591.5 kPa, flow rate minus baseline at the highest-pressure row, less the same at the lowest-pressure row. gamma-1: 16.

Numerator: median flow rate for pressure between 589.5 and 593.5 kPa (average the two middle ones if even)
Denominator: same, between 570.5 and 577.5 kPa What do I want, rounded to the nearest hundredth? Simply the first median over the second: 1.15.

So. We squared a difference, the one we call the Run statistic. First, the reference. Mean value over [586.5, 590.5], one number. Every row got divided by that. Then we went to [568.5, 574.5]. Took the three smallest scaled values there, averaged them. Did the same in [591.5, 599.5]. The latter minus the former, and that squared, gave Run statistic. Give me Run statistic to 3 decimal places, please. 0.017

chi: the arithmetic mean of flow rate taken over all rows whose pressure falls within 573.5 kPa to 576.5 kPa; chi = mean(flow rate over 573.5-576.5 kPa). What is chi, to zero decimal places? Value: 173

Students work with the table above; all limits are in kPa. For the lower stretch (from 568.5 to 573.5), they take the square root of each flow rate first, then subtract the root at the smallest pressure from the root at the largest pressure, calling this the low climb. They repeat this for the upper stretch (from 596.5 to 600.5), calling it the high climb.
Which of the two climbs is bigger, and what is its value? 0.30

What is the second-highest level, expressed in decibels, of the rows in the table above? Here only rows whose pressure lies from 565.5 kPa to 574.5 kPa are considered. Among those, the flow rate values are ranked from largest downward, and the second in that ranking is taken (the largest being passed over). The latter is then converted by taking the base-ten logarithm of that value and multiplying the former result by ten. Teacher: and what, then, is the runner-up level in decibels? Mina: 22.5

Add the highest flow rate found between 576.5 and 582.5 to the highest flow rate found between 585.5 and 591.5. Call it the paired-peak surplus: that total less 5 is 394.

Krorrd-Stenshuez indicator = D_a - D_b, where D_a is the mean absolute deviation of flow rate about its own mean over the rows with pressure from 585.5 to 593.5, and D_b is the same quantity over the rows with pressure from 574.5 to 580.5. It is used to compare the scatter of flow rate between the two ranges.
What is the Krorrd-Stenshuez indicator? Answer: -5.4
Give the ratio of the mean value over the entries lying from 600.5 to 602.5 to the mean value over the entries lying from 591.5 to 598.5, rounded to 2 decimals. 0.97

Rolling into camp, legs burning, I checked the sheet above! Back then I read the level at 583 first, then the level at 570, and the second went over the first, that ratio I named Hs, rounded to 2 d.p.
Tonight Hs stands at 0.92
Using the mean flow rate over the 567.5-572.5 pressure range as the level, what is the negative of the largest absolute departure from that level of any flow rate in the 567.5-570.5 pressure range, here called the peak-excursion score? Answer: -10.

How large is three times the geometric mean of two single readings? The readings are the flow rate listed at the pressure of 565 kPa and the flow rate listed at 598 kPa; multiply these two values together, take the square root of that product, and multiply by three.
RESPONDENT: 551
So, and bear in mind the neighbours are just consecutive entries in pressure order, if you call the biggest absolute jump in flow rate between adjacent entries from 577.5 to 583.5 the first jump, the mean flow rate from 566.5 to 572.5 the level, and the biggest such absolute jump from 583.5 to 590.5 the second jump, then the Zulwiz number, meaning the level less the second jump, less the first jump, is 149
